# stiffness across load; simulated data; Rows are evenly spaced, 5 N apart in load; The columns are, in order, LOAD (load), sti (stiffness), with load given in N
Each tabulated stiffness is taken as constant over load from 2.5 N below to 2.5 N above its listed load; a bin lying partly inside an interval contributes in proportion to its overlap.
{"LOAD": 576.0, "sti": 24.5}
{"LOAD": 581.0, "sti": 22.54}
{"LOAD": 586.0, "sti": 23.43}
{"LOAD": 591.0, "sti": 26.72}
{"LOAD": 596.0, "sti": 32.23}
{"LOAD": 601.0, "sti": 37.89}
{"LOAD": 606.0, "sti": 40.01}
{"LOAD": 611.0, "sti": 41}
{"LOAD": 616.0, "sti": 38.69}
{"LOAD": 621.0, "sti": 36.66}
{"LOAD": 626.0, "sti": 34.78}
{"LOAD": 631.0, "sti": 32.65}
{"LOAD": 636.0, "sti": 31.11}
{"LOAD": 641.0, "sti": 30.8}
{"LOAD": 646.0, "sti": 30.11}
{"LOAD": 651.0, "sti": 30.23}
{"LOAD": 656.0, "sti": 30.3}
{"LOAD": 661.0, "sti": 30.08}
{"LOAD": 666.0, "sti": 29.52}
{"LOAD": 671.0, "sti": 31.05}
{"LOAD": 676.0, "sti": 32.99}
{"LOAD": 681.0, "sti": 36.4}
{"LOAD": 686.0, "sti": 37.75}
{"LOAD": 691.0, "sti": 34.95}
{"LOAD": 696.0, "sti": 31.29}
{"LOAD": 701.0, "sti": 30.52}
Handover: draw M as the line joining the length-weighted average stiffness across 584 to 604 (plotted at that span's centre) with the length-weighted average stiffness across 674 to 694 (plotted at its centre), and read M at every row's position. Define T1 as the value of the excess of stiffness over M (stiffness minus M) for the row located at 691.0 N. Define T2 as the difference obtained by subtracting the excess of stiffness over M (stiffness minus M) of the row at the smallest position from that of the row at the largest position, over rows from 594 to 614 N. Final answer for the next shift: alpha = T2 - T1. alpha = 9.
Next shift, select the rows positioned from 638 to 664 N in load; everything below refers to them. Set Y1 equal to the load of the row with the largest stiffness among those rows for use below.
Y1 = 641.0 N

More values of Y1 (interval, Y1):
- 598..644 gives 611.0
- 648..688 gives 686.0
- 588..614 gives 611.0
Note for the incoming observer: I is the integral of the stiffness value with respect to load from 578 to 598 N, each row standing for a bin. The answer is 521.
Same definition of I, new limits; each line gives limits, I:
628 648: 626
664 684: 654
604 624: 779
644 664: 603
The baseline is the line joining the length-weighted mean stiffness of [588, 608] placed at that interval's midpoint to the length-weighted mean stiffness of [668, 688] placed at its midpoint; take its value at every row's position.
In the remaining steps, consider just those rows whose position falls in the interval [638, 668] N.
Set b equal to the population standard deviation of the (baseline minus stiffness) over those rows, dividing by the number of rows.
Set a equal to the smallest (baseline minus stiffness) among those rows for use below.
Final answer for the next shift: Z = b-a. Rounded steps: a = 3.3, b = 0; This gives -3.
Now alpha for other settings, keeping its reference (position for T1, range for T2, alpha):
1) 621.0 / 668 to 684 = 0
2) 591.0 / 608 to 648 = -9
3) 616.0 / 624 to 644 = -12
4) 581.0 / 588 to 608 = 20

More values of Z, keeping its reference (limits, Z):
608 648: 11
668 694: 6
